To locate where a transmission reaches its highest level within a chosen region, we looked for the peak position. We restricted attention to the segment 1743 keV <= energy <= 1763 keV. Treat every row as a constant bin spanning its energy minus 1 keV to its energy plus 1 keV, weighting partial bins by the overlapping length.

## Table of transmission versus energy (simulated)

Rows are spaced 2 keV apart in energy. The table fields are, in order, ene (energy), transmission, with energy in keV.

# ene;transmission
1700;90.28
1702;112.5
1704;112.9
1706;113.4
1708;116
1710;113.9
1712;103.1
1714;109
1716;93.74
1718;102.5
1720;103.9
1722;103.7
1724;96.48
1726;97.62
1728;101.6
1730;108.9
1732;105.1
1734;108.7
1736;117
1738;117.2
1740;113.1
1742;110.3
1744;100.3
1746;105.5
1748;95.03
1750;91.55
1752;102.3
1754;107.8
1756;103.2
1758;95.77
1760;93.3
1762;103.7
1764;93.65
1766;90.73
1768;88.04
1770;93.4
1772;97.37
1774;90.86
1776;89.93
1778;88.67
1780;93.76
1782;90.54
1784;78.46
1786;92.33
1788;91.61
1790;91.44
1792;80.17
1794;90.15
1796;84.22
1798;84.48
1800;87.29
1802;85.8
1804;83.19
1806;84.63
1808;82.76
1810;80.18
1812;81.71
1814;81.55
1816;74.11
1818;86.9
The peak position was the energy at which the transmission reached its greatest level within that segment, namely 1754 keV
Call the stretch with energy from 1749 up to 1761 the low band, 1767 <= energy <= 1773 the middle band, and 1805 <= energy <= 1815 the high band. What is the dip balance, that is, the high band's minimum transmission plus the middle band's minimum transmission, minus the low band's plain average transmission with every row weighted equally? 69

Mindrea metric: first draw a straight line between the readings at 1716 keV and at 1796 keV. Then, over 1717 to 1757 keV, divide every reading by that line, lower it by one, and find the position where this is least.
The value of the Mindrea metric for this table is 1750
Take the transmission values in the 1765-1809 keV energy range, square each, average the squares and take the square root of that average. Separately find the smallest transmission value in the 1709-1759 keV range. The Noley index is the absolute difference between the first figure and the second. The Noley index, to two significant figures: 3.3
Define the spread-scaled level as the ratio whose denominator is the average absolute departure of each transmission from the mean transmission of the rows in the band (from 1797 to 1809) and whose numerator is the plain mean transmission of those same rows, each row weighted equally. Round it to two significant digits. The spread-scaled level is 69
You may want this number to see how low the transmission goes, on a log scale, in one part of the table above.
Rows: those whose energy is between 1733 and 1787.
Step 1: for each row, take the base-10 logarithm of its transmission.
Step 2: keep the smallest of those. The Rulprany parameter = 1.89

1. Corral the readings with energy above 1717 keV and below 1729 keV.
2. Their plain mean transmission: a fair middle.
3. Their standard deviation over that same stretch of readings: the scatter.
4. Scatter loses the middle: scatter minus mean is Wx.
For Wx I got -98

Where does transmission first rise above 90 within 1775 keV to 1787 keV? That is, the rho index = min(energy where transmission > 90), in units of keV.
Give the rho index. 1780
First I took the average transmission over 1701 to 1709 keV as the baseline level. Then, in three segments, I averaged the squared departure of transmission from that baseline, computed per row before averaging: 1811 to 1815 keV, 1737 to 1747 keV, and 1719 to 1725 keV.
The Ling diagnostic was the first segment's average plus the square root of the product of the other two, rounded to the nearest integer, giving 1123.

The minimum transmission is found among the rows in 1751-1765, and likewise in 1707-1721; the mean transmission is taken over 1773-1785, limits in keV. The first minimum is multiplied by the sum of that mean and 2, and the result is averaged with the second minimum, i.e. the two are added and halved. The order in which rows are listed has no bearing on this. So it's 4278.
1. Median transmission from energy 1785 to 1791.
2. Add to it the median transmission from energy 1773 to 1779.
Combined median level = 182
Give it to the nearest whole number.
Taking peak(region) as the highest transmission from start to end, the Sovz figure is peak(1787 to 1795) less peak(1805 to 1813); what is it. 7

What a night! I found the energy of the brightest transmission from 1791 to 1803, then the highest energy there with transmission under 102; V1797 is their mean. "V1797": 1798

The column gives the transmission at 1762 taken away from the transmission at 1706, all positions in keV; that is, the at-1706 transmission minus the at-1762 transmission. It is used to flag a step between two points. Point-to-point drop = 10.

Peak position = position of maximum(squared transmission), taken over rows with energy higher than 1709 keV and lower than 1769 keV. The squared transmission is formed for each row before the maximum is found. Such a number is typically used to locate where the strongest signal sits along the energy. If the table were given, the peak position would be 1738 keV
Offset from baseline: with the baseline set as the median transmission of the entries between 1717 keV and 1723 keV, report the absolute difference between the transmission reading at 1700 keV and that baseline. 13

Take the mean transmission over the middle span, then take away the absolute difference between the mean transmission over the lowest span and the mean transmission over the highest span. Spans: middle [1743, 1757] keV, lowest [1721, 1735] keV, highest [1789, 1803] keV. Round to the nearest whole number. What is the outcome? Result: 84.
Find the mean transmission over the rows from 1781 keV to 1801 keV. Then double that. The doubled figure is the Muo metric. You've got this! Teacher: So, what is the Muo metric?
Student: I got 174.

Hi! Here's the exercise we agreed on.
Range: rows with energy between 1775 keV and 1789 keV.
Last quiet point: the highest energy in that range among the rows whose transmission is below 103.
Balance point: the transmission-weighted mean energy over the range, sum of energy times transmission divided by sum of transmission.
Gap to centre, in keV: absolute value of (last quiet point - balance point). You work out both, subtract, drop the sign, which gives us 6.0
